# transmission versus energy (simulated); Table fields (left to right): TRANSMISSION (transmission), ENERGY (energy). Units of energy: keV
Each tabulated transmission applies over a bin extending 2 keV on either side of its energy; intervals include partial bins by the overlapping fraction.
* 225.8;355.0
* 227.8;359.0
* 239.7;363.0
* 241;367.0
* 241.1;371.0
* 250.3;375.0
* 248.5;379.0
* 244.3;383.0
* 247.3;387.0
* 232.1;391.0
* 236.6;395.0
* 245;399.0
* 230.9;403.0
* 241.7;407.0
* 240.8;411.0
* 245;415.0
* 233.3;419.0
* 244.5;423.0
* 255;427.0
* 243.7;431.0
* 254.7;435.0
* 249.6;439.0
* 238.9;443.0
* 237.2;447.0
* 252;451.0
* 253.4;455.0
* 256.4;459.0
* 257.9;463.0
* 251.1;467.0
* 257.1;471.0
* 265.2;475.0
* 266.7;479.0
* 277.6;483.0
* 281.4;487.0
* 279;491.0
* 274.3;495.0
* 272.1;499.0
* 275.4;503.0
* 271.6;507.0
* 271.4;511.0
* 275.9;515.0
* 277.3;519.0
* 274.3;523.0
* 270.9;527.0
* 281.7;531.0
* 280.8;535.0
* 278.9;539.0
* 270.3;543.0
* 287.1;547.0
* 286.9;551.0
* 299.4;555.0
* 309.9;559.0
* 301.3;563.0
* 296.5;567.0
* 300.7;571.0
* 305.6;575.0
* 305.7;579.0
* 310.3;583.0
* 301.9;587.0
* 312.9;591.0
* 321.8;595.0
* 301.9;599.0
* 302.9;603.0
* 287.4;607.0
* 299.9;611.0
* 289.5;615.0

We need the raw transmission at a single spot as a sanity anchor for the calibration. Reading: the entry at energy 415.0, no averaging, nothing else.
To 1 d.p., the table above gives 245.0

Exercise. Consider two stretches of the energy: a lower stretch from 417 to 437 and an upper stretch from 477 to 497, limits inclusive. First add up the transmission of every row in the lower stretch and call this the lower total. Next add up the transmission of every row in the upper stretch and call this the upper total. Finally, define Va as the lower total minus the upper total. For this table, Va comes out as -148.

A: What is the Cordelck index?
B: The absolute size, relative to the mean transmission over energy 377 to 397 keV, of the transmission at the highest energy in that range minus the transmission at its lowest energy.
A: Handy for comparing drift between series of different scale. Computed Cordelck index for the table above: 0.049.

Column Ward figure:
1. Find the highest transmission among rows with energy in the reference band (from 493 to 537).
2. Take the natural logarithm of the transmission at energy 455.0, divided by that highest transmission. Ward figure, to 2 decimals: -0.11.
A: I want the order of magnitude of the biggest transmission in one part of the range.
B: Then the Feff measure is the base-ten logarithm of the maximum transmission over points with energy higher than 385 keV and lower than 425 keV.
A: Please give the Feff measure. 2.39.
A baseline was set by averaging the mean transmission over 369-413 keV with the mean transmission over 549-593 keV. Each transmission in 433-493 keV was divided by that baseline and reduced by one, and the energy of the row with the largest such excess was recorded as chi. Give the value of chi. 487.0 keV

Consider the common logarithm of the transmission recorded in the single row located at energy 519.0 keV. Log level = 2.443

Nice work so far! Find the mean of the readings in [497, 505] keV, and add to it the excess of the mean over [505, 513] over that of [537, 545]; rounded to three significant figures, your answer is 271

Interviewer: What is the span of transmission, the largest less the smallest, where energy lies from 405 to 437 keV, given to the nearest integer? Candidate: 22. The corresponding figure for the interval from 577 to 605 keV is 20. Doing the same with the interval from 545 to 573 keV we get 23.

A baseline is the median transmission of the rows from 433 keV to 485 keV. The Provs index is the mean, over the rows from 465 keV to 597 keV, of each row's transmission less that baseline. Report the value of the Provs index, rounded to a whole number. 30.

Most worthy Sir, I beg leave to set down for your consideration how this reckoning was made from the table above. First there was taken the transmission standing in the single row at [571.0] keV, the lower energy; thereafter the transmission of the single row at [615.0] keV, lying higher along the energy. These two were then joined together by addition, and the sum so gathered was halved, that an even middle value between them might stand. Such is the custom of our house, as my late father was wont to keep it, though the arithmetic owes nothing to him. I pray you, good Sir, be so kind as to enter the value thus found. 295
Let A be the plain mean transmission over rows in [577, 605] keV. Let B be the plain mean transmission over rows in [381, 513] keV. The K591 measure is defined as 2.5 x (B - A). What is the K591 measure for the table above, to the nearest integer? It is -135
